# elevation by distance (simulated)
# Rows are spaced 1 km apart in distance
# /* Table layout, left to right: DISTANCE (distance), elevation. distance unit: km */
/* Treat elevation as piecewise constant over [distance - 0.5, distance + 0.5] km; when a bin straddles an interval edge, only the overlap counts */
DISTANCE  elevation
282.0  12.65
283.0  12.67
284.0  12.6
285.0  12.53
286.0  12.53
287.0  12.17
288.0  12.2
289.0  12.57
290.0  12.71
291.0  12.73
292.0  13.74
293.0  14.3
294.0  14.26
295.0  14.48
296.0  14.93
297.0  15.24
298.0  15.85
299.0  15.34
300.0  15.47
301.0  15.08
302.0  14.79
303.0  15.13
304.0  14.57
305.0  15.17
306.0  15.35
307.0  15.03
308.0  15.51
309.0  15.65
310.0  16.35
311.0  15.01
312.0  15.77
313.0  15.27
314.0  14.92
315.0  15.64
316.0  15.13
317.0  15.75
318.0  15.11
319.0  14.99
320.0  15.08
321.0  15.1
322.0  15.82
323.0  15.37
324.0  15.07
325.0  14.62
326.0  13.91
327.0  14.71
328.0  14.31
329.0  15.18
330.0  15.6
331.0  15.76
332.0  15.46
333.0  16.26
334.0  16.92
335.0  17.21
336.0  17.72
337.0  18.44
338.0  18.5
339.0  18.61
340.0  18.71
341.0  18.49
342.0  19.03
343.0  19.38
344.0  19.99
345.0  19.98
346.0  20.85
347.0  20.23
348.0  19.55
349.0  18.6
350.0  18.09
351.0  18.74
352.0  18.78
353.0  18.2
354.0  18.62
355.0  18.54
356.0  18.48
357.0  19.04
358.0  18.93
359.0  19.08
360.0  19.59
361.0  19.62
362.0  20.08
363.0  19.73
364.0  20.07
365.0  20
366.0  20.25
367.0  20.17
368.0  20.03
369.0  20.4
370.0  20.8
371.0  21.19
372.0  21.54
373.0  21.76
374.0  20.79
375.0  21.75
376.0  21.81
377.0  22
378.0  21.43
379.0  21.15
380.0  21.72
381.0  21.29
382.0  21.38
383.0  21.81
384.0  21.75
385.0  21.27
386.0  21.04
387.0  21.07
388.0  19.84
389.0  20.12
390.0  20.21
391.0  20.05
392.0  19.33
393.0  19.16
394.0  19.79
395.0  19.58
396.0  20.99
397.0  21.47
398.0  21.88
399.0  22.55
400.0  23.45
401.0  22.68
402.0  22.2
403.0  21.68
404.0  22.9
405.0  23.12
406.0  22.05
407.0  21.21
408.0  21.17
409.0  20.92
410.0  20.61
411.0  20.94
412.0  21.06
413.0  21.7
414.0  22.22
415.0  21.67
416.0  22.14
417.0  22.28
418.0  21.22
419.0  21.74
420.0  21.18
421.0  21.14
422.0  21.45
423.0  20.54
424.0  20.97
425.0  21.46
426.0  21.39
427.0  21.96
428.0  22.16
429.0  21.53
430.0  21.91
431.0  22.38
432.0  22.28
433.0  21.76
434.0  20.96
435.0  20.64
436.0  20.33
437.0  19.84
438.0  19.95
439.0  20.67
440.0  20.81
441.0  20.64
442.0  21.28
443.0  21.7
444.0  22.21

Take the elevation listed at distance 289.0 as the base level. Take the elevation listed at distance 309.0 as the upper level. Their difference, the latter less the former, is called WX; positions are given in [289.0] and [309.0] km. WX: 3.1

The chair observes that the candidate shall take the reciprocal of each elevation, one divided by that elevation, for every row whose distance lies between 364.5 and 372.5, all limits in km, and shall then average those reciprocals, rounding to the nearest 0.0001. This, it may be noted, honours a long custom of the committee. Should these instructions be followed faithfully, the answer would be 0.0487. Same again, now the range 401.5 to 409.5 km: 0.0457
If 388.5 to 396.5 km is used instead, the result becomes 0.0503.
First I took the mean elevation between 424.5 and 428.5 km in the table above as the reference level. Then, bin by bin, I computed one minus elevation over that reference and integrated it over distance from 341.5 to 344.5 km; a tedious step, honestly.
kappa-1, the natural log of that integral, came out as -1.16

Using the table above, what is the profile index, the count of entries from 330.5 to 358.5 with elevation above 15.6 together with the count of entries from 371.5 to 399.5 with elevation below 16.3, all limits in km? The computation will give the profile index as 27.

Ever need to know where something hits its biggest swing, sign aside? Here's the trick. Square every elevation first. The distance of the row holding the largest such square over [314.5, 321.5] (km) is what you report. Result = 317.0 km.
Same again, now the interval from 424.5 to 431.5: 431.0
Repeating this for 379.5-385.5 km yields 383.0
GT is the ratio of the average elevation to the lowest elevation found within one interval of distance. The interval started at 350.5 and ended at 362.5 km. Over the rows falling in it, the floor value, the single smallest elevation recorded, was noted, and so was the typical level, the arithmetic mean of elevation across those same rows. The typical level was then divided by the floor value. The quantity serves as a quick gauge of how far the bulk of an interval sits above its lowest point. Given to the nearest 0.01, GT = 1.04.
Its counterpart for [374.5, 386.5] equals 1.02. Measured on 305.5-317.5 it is 1.04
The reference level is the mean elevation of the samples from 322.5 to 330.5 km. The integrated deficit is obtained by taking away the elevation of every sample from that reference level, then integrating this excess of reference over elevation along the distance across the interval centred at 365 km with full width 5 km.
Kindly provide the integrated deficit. -26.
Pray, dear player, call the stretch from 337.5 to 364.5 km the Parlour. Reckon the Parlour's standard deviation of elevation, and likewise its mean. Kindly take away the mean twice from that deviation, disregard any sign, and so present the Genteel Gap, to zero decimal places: 38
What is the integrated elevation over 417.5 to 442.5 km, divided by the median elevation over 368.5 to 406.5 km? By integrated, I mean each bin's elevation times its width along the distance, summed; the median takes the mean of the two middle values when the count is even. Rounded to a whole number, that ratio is 25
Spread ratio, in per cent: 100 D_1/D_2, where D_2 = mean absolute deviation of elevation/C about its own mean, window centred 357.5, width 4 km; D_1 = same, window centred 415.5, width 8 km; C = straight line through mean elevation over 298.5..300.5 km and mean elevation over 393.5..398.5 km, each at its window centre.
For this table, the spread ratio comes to 192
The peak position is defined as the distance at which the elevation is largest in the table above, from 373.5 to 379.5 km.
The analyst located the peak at 377.0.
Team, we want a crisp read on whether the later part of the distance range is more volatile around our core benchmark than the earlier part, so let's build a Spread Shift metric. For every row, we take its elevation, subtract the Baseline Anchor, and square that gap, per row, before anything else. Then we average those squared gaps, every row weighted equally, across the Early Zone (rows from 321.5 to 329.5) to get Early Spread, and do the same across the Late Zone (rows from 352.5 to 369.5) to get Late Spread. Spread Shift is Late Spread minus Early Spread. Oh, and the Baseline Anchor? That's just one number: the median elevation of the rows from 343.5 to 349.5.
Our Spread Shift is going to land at -26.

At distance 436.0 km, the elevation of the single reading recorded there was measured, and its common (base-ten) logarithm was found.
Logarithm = 1.308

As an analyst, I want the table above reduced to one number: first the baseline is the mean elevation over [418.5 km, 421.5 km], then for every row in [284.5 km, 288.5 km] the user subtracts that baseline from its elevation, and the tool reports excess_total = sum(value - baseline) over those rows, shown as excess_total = -36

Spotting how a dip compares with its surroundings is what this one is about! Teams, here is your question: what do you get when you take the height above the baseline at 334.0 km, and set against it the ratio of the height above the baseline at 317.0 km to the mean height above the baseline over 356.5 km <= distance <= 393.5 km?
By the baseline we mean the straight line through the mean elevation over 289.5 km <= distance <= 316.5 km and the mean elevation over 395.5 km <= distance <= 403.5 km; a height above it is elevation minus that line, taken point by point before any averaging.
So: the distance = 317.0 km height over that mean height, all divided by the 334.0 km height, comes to 2.5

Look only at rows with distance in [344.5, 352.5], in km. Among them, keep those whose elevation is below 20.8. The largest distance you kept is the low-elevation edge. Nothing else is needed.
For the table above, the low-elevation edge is 352.0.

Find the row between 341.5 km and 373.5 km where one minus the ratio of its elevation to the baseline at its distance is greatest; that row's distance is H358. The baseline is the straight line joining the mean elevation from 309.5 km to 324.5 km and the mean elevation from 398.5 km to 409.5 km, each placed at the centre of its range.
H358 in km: 353.0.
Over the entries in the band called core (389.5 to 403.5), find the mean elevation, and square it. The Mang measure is 444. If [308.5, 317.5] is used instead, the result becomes 240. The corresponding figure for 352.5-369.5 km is 379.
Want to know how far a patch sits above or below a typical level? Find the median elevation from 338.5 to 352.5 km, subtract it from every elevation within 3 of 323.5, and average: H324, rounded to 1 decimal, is -3.9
